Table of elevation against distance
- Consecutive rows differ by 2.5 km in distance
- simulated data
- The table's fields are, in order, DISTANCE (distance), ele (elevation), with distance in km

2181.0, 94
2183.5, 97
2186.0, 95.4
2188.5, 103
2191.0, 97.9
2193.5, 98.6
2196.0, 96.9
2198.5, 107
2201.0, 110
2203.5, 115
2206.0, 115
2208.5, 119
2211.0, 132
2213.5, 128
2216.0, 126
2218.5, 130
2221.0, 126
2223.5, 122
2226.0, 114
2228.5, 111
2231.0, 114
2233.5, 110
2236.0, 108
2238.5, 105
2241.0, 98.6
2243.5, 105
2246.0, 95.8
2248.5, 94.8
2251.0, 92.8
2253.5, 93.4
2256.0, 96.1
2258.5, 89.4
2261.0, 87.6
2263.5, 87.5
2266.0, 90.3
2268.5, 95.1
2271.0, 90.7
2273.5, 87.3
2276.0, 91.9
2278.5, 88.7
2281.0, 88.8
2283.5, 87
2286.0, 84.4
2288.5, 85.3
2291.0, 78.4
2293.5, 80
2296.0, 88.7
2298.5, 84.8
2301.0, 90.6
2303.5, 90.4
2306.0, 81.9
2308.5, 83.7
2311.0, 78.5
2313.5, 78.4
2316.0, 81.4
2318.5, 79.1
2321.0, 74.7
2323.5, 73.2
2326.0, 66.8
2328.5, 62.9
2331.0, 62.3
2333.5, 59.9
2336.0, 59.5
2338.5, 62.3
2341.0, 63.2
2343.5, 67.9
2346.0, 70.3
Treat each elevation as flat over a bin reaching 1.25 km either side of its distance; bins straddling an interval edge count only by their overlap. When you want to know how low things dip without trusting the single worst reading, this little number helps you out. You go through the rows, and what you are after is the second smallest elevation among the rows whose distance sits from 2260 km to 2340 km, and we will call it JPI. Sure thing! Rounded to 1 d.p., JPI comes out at 59.9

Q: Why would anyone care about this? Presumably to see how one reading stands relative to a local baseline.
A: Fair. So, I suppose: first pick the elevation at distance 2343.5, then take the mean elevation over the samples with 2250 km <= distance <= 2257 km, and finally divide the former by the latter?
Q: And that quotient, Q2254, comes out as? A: 0.72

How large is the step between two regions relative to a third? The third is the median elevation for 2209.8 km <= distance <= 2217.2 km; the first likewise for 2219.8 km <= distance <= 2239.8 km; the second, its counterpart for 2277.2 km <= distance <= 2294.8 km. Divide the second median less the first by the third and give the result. -0.21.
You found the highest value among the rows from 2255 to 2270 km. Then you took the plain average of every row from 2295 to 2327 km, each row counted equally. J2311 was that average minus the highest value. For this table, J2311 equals -15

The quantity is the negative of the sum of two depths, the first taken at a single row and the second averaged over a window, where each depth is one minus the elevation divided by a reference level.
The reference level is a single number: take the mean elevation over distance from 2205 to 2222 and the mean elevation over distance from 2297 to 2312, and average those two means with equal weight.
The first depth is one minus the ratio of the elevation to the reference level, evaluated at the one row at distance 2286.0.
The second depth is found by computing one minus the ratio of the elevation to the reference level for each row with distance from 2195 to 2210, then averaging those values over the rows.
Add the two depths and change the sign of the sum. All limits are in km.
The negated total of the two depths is -0.1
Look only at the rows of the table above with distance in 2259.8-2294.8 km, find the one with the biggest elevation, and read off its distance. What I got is 2268.5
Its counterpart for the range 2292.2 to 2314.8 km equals 2301.0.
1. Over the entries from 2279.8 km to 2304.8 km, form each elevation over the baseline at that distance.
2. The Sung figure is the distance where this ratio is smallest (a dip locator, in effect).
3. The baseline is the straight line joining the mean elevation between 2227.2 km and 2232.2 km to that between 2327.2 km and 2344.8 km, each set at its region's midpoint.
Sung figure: 2291.0 km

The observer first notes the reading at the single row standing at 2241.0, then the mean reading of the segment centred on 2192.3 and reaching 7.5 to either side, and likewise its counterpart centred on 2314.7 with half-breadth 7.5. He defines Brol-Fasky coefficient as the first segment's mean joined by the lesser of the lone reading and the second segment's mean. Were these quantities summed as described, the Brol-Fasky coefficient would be 179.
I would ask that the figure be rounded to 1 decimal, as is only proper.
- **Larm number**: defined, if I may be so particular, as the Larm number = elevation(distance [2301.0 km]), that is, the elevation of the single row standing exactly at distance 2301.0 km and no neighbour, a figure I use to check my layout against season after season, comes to 90.6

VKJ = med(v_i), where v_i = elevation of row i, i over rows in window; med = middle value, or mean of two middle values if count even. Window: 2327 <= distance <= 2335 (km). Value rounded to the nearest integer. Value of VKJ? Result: 62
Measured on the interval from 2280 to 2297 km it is 85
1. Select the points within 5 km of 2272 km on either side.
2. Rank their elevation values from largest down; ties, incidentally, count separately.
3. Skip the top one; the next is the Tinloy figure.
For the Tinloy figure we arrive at 91.9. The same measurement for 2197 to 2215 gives 128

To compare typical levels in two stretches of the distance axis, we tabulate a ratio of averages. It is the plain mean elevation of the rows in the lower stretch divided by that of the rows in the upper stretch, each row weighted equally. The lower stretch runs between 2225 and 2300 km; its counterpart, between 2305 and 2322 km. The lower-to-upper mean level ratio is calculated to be 1.18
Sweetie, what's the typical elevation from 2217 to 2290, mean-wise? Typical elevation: 99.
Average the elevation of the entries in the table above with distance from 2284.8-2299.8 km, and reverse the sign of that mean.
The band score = -84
